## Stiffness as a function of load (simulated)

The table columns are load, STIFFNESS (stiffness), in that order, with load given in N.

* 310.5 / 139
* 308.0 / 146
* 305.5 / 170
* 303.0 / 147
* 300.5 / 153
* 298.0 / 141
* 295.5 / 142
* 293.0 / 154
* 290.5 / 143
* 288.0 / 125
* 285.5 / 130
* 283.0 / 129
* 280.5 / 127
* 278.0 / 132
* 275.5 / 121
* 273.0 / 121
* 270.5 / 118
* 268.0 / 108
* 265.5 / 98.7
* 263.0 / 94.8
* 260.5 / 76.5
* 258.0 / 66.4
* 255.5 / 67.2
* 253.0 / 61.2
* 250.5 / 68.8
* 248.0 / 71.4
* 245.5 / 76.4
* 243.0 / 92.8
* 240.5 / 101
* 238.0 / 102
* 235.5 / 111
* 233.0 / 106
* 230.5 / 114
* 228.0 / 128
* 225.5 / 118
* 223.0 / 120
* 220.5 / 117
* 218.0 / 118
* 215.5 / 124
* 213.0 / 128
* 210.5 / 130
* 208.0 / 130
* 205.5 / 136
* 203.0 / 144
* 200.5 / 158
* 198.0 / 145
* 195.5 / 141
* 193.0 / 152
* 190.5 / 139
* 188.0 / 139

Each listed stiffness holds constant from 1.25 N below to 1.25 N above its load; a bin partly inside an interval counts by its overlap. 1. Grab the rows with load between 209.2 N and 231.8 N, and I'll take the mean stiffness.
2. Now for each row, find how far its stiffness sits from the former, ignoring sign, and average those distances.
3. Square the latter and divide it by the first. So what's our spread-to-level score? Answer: 0.20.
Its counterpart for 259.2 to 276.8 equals 1.66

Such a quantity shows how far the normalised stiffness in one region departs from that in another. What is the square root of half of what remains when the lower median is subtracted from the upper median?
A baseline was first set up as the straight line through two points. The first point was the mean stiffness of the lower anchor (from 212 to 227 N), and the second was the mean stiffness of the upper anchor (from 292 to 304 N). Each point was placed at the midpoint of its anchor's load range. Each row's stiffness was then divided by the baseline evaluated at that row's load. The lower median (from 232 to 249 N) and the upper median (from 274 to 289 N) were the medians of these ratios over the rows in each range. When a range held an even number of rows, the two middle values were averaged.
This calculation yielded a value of 0.238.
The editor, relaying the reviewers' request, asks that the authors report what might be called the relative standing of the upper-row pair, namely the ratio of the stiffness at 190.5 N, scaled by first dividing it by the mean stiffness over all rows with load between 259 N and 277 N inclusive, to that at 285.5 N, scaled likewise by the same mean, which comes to 1.1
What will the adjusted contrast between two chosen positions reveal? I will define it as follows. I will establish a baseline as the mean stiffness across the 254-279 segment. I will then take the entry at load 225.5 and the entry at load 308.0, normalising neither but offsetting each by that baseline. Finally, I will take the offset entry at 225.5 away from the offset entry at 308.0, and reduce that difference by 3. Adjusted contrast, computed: 25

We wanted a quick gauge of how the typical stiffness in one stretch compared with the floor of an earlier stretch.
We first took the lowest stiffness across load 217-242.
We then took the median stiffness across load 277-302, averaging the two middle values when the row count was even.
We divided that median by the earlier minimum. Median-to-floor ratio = 1.4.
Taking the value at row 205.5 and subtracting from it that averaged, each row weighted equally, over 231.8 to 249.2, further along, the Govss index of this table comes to 42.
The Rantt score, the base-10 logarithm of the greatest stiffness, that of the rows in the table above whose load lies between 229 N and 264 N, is 2.06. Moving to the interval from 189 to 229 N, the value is 2.20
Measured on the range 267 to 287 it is 2.12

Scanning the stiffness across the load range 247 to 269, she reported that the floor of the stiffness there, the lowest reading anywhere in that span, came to 61.2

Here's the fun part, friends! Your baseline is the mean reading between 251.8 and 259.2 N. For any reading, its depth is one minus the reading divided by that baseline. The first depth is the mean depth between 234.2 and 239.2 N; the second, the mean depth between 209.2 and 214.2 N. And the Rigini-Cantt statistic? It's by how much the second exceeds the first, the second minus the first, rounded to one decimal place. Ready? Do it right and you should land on -0.3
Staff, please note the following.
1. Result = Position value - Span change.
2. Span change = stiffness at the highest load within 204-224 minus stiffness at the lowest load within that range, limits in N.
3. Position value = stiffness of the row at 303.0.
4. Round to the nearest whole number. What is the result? 163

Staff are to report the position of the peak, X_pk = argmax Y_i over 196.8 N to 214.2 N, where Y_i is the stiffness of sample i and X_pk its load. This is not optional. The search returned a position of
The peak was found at 200.5 N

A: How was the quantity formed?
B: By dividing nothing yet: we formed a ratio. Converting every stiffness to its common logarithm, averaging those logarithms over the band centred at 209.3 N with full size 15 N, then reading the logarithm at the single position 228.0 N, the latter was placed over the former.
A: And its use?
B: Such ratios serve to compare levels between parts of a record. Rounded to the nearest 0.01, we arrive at 0.99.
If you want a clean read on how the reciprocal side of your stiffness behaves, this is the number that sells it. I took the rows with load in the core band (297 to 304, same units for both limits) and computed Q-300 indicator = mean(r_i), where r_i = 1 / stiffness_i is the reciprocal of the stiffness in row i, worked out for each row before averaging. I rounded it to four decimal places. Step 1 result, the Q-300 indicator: 0.0068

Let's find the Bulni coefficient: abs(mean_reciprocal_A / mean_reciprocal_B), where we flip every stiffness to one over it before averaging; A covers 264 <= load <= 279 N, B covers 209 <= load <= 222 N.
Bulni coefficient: 1.07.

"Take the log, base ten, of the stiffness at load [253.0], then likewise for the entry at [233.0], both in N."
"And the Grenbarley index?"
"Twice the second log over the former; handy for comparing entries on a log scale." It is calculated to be 2.27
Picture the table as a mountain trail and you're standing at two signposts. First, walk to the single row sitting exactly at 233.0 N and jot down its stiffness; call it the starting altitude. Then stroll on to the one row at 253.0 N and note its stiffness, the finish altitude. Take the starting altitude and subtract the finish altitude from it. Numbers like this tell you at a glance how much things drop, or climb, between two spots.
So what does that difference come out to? 45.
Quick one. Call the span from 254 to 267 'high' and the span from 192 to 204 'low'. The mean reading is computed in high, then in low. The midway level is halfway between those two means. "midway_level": 114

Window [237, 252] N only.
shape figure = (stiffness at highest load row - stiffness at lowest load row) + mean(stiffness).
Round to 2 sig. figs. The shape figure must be 52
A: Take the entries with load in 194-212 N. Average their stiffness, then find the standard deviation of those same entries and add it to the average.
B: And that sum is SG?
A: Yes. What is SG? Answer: 150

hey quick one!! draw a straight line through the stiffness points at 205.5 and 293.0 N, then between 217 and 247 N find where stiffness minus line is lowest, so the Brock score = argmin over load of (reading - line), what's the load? 245.5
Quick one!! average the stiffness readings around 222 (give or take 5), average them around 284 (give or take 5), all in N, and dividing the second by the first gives 1.08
